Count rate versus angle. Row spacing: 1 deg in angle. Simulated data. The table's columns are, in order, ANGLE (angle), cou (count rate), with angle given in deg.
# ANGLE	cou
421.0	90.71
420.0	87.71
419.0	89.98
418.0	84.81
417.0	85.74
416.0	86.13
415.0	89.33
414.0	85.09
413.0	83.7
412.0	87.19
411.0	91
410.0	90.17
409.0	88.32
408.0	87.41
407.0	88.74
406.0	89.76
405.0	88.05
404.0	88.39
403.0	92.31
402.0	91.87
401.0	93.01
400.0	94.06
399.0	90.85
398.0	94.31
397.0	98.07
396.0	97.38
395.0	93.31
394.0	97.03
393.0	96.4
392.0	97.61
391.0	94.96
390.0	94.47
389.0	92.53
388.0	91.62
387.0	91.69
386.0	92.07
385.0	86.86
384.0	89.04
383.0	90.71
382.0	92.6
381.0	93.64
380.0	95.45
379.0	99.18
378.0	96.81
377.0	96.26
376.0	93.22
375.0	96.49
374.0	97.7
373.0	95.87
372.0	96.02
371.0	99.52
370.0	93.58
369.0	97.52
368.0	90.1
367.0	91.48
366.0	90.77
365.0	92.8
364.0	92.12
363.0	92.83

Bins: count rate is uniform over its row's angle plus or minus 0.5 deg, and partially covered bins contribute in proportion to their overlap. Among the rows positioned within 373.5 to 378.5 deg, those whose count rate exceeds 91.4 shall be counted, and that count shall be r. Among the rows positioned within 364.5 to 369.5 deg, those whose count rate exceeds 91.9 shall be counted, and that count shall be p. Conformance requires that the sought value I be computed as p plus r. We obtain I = 7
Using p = 2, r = 5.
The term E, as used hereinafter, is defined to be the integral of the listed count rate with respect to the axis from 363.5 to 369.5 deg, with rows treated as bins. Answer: 555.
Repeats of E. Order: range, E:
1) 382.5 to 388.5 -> 542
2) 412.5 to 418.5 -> 515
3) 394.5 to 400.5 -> 568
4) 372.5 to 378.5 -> 576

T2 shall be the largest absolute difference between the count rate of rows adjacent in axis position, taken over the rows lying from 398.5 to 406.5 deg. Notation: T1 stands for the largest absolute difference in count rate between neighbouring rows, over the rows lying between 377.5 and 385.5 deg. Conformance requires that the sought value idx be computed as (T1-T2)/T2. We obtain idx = 0.0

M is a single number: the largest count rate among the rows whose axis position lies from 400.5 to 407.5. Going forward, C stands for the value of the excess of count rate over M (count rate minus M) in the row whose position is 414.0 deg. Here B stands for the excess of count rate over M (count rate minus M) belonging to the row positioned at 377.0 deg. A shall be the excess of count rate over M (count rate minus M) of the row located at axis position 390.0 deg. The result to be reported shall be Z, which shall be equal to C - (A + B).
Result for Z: -12.6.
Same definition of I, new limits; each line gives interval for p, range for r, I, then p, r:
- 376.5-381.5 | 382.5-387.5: 7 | 5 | 2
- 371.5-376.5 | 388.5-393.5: 10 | 5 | 5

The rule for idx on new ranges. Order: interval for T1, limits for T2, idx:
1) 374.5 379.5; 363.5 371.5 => -0.6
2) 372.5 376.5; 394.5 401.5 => -0.2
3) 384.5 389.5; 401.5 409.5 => 0.3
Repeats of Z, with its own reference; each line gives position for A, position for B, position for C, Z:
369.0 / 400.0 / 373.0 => -2.7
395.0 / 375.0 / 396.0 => 0.6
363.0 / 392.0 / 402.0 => -5.6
